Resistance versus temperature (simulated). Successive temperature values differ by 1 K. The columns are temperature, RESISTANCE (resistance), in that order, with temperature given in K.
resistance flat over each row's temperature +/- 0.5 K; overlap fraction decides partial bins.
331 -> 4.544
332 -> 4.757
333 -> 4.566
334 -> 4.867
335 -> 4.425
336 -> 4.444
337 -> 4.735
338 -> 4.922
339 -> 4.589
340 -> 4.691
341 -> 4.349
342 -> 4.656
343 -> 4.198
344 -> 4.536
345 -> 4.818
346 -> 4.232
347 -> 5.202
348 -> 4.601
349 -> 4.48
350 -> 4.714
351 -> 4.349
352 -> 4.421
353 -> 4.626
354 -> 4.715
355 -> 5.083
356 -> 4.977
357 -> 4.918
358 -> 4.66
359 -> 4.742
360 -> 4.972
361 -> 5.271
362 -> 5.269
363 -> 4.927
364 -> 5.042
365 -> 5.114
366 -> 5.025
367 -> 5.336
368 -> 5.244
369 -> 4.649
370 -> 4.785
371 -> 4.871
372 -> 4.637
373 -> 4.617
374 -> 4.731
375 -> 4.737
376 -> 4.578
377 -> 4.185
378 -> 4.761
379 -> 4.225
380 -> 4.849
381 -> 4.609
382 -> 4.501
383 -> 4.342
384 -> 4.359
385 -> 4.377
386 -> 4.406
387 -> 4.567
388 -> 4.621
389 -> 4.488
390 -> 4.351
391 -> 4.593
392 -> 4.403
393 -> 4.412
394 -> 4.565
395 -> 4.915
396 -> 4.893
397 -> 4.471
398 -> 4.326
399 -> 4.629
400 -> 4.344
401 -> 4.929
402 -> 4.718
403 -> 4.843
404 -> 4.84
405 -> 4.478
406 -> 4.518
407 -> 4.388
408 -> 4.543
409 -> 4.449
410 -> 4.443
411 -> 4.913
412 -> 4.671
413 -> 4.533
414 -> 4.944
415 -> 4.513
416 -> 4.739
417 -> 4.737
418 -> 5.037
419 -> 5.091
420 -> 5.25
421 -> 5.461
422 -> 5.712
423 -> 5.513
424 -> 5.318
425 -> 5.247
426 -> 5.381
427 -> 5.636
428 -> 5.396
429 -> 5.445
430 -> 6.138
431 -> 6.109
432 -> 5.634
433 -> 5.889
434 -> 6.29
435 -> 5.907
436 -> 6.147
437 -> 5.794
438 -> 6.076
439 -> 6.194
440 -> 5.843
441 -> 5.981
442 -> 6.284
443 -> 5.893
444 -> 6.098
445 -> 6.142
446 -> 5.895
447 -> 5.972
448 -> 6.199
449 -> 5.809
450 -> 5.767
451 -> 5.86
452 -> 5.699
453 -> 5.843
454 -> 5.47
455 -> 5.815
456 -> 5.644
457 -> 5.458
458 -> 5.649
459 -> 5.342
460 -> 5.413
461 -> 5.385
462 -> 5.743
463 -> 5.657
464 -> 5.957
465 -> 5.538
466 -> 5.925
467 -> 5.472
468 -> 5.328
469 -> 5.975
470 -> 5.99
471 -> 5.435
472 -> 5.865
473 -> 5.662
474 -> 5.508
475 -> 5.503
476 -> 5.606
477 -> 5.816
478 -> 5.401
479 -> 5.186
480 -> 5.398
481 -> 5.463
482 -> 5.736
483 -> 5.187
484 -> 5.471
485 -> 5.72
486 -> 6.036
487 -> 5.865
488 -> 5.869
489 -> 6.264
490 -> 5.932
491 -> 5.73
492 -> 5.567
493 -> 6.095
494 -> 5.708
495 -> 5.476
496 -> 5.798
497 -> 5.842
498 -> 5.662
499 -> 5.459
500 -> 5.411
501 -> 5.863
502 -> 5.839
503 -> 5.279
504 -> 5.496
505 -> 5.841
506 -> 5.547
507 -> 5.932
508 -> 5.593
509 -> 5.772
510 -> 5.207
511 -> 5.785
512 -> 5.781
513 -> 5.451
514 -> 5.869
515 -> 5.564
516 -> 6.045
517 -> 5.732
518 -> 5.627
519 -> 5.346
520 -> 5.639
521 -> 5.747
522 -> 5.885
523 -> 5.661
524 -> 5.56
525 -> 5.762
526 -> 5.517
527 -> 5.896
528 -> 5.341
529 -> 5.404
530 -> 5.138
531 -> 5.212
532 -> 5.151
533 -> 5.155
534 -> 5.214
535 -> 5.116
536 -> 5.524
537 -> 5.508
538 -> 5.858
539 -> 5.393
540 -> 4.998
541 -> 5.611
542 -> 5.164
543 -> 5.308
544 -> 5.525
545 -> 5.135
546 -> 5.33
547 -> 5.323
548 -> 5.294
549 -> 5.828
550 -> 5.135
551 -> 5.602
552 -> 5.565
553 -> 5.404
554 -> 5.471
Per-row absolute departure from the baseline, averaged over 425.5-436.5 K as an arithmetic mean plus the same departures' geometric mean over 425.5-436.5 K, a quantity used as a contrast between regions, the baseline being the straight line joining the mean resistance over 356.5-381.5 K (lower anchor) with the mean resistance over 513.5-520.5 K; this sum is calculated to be 1.2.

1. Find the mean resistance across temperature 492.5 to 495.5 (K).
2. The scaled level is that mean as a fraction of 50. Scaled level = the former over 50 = 0.115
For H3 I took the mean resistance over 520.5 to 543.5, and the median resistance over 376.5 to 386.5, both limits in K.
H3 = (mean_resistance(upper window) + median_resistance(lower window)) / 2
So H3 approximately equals 4.9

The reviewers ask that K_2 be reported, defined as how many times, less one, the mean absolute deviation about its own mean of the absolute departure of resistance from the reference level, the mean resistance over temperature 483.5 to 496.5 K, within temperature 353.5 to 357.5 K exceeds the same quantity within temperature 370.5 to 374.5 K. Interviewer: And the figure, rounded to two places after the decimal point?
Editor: 0.23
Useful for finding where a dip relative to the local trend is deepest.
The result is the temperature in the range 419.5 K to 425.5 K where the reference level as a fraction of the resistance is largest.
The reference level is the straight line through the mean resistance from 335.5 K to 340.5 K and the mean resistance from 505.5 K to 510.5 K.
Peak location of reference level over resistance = 425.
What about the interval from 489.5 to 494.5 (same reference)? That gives 492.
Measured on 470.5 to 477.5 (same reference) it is 471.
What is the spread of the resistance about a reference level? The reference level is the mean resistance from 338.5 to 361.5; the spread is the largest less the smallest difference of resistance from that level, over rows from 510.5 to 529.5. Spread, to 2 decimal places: 0.70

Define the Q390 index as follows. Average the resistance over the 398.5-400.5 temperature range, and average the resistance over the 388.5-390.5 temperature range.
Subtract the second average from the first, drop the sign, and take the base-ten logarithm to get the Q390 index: -1.17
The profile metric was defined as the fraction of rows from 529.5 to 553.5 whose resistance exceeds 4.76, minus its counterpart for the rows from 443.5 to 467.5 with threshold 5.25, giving 0.00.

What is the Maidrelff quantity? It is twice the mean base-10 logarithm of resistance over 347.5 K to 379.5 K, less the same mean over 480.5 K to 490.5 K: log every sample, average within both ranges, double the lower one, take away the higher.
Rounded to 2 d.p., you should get 0.60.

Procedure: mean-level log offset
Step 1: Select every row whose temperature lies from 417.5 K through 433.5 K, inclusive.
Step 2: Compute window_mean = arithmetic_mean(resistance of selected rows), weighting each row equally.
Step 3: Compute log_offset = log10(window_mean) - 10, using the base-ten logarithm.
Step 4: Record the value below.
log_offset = -9.26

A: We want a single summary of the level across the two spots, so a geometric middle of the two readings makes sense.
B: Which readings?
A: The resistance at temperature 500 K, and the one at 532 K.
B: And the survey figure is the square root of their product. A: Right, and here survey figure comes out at 5.28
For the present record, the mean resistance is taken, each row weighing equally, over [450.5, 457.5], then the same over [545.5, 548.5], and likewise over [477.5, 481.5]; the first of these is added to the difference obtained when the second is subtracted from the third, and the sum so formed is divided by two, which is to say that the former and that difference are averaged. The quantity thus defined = 2.9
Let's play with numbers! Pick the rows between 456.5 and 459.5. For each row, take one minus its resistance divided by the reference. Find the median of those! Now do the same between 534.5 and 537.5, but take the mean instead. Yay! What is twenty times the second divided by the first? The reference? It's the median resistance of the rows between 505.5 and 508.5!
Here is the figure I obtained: 31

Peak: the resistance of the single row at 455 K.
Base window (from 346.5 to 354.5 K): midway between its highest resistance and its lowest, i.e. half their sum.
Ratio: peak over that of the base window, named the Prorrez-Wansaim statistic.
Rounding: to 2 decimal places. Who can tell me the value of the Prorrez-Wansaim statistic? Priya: 1.22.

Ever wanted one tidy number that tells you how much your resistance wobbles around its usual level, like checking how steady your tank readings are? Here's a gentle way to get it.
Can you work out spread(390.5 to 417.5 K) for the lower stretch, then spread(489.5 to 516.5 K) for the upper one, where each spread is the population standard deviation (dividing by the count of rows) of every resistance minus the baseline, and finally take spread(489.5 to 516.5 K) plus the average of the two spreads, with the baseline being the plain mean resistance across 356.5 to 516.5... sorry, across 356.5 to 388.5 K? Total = 0.43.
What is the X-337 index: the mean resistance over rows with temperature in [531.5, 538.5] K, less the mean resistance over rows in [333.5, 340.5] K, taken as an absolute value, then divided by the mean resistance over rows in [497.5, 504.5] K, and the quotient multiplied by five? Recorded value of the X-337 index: 0.62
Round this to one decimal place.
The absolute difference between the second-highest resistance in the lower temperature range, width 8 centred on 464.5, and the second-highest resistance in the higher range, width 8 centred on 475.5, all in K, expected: 0.1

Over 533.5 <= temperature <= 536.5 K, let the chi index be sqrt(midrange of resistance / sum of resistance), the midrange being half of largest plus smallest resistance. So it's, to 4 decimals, 0.5793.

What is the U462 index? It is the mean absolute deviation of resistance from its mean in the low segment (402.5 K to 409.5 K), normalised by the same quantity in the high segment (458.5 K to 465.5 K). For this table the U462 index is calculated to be 0.83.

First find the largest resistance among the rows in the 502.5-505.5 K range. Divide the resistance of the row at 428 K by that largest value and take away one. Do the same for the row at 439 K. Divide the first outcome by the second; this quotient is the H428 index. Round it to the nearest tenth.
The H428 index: -1.3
